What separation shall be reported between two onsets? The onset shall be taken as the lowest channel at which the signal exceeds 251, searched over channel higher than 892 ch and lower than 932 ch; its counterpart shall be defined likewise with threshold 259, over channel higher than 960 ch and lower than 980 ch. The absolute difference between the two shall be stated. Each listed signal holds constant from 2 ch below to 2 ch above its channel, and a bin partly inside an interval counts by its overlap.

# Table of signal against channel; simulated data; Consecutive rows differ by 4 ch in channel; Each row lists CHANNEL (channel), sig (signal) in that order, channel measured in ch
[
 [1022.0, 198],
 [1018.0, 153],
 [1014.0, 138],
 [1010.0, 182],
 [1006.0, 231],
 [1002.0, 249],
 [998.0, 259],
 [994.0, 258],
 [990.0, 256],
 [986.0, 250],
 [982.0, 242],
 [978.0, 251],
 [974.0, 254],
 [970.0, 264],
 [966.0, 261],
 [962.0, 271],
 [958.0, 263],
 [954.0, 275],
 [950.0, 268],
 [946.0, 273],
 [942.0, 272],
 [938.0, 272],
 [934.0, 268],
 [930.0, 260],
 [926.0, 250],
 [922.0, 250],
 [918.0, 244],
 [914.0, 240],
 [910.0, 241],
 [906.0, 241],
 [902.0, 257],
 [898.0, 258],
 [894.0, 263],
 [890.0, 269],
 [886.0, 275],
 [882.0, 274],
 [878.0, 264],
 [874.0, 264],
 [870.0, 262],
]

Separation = 68 ch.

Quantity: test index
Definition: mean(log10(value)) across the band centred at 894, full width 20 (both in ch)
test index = 2.42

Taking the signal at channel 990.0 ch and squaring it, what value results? 65536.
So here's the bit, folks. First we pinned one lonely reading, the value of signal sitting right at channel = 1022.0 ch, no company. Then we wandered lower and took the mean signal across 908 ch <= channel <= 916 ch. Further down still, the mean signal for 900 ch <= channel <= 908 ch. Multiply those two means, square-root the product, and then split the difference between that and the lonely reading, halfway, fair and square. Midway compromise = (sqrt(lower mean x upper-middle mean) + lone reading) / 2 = 221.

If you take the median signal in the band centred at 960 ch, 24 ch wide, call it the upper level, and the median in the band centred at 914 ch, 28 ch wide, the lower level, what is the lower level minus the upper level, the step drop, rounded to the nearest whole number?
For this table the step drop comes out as -22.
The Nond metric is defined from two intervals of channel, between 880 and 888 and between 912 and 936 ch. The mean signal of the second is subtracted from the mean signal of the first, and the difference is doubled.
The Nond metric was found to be 45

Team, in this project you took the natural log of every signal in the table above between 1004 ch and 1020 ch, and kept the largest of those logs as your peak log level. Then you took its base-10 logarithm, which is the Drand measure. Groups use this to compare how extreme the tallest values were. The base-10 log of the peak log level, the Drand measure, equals 0.736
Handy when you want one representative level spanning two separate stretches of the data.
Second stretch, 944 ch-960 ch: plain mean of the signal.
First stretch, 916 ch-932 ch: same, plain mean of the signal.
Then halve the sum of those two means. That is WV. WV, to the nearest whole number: 260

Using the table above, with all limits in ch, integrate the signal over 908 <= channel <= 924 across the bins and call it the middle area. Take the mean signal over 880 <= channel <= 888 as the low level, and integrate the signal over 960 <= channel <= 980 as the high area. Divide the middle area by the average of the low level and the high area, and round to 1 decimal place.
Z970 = 1.4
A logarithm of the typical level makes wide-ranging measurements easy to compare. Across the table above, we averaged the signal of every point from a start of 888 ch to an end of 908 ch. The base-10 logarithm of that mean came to 2.41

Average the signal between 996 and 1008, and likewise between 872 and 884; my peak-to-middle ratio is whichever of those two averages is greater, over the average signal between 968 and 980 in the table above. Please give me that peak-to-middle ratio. 1.04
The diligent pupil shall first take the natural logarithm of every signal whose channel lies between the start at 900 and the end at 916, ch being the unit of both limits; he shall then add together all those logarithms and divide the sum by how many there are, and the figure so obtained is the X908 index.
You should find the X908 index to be 5.50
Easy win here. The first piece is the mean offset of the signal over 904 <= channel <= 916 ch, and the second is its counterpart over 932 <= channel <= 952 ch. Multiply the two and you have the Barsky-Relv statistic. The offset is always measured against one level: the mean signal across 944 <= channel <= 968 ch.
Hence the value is -58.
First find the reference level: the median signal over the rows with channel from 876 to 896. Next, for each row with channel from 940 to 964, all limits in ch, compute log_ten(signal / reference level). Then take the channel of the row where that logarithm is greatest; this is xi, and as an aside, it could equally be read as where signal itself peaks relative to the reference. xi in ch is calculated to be 954.0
